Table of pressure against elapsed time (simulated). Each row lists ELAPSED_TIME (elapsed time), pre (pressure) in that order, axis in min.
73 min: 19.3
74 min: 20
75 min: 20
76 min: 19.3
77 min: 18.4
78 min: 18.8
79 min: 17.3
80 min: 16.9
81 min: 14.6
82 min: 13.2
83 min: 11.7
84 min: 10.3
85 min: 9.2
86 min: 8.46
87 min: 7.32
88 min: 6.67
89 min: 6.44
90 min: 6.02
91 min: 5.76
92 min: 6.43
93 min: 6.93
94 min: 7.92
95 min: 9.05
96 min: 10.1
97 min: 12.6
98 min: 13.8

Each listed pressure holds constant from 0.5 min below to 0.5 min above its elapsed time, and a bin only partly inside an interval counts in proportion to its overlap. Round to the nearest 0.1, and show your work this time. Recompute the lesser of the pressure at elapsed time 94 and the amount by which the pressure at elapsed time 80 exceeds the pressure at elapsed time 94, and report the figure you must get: 7.9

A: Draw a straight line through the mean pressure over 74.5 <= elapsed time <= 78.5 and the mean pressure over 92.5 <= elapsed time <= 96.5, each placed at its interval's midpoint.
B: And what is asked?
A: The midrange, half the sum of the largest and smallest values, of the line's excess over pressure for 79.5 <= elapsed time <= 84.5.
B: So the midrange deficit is 2.3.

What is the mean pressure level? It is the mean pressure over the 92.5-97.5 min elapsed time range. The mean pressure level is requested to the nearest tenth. 9.3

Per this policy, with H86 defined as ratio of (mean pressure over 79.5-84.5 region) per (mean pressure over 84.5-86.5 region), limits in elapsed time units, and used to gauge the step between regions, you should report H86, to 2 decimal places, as 1.51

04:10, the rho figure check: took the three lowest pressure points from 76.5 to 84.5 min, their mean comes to 11.7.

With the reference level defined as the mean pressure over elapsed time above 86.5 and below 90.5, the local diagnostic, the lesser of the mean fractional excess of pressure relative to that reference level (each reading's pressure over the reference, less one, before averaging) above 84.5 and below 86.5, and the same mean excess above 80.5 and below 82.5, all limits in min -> 0.34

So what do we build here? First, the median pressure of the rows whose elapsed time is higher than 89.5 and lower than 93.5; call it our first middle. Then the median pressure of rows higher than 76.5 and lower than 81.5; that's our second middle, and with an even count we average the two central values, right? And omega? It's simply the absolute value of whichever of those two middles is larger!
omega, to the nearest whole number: 17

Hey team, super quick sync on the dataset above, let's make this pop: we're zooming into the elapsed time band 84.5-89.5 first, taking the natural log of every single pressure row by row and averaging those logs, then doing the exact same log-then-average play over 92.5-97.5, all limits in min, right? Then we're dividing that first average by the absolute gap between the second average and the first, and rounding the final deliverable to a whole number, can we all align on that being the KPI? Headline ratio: 11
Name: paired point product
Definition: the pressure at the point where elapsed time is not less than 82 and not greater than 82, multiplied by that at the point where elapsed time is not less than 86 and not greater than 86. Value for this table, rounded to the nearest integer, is 112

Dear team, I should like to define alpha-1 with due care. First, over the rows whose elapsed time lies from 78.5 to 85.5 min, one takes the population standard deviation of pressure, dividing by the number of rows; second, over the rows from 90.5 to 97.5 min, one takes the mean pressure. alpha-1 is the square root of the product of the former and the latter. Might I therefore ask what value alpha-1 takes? 4.9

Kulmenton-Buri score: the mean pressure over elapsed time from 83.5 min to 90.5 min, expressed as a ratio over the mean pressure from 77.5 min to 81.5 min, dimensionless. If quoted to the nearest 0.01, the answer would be 0.46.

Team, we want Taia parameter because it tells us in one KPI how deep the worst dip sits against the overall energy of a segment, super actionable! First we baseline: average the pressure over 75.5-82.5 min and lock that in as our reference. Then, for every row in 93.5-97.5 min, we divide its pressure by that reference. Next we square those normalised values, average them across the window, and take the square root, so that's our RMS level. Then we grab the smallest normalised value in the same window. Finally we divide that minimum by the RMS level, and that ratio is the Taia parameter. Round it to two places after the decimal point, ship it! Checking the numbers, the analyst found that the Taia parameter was 0.79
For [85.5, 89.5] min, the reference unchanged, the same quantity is 0.89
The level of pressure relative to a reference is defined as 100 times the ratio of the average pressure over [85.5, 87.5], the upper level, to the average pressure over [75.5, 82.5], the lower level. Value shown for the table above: 47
